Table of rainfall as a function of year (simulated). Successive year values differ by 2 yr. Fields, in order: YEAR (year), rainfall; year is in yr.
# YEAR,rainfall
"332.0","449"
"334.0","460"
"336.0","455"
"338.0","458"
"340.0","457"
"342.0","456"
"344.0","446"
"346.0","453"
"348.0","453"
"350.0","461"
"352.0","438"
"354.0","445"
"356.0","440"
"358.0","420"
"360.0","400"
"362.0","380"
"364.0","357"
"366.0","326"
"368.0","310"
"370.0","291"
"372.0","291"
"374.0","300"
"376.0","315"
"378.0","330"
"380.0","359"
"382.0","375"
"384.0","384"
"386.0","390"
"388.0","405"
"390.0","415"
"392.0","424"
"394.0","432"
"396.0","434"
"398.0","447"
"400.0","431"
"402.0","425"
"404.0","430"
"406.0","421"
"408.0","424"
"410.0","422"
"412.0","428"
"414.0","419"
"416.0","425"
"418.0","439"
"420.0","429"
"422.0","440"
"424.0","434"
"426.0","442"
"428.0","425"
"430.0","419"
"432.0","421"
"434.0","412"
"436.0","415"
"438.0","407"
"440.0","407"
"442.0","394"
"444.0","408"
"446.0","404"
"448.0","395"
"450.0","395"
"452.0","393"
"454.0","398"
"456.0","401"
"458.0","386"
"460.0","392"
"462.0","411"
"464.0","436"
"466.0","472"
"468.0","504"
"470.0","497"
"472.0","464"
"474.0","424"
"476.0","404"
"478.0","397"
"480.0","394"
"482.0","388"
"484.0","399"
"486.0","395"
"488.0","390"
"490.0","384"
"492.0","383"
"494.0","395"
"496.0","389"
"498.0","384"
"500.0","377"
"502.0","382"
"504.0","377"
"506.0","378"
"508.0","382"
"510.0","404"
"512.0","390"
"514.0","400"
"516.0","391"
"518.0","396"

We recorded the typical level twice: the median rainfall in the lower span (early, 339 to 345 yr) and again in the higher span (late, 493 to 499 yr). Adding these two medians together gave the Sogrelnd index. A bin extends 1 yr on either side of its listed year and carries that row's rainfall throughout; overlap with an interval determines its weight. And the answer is 845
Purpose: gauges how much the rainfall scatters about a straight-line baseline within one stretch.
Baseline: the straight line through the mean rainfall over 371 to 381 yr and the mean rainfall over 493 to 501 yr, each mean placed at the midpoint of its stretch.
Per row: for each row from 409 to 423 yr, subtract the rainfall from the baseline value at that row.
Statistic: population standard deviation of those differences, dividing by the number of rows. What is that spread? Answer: 6.0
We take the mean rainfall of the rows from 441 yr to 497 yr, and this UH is 410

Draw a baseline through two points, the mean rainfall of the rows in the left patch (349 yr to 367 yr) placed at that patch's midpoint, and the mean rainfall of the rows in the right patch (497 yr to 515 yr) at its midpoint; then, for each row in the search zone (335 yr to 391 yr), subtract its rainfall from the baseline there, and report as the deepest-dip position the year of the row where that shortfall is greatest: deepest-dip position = 370.0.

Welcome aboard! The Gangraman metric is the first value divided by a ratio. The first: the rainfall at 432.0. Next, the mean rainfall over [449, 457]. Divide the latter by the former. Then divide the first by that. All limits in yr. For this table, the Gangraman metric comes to 447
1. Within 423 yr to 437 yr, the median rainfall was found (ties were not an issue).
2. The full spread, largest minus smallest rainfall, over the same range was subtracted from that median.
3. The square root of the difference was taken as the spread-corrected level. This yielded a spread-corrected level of 19.8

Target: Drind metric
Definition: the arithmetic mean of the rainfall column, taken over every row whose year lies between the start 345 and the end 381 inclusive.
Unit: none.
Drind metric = 376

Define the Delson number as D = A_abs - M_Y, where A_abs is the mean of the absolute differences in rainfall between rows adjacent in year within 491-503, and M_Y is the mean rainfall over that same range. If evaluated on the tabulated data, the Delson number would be -378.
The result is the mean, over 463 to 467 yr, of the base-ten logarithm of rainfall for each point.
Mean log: 2.66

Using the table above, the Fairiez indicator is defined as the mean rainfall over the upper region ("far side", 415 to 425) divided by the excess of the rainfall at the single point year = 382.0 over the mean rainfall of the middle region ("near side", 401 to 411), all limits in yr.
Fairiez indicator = -9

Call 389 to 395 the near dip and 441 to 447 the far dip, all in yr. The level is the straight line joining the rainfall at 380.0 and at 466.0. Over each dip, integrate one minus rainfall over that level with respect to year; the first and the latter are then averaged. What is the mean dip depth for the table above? -0.1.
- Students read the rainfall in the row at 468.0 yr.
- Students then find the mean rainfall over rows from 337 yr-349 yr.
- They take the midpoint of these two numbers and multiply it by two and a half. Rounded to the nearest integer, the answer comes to 1197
